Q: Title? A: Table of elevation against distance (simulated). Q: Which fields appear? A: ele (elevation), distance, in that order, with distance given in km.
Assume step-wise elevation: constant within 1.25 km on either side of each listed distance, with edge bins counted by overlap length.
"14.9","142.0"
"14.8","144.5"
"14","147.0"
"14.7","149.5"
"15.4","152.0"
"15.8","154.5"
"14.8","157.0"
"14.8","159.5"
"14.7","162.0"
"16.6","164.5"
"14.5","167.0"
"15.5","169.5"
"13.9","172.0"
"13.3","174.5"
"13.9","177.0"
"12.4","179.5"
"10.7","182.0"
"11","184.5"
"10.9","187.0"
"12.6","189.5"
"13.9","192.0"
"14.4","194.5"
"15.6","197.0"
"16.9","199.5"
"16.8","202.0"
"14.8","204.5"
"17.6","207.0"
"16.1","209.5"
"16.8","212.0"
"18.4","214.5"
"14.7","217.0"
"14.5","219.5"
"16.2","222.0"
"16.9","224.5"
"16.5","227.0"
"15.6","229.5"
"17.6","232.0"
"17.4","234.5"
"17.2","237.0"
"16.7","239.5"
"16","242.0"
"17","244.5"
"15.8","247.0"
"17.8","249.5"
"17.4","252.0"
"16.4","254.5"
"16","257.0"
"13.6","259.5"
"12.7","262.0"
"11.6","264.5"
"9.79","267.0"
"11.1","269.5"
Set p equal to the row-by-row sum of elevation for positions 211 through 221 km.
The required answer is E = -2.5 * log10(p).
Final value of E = -4.52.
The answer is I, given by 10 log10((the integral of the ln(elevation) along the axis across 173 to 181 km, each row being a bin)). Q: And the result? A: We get 13.1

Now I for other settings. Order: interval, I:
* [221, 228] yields 12.9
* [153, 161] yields 13.4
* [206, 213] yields 13.0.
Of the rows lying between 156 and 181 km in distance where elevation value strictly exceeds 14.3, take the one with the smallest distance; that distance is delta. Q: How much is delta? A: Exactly 157.0 km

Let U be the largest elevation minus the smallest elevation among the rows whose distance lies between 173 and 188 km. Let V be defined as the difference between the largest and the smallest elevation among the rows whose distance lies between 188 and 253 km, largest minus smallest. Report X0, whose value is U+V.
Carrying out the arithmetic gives 9.0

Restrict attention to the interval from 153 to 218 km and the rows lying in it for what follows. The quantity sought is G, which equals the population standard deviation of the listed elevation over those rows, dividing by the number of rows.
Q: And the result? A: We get 2.0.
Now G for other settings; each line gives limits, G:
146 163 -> 0.5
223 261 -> 1.0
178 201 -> 2.1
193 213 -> 1.0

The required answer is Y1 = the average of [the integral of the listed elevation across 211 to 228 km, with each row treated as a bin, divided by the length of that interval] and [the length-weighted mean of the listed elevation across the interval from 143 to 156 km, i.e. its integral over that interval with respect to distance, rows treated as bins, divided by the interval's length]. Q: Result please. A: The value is 15.61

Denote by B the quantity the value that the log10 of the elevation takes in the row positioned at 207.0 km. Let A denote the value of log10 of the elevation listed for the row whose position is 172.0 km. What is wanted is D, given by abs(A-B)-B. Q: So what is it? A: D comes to -1.14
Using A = 1.14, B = 1.25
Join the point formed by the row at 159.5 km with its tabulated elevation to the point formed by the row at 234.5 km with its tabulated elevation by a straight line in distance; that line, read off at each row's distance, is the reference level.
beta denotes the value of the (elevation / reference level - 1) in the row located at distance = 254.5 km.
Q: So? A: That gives -0.09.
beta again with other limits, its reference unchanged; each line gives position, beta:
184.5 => -0.30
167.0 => -0.04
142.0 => 0.05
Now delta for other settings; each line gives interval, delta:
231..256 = 232.0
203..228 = 204.5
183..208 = 194.5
